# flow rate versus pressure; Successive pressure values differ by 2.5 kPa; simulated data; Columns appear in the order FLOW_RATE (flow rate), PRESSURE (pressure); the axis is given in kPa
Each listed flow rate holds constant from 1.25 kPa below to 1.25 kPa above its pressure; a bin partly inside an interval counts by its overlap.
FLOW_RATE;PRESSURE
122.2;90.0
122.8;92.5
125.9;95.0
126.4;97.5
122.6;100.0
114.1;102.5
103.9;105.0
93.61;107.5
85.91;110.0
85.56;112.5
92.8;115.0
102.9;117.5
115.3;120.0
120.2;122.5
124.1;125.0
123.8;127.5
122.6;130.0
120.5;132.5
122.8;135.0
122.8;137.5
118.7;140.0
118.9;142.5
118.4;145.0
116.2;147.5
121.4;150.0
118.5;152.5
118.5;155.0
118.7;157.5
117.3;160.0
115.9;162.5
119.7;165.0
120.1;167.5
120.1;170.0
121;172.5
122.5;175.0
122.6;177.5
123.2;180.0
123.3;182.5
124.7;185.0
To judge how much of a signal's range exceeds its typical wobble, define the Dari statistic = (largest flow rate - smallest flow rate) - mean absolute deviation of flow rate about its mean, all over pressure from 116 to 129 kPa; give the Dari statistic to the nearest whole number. 15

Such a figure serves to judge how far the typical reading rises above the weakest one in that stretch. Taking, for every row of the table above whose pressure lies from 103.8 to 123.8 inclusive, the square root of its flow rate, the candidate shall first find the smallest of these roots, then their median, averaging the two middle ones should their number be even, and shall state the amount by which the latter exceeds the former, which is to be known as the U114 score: 0.66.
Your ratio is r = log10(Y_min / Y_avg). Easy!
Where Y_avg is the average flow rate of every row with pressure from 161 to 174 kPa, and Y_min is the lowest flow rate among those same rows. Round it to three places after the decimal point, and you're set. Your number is -0.013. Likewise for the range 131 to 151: -0.014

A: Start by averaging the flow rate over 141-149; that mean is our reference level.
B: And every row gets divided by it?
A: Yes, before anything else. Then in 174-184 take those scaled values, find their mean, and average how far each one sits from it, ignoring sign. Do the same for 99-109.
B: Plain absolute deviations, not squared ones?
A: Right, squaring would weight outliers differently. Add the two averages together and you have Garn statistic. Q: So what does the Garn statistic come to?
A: 0.086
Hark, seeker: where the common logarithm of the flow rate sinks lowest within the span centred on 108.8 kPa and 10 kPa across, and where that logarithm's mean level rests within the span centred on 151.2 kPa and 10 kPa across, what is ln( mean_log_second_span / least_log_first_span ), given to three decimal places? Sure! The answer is 0.071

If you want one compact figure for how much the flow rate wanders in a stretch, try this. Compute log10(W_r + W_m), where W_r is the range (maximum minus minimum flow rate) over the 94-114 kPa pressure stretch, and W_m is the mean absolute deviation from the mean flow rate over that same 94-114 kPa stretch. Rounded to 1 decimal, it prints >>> 1.7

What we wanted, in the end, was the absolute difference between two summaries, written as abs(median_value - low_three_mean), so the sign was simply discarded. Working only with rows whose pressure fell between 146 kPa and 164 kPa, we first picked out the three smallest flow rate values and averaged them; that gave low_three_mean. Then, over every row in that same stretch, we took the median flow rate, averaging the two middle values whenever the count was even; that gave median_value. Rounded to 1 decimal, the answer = 2.0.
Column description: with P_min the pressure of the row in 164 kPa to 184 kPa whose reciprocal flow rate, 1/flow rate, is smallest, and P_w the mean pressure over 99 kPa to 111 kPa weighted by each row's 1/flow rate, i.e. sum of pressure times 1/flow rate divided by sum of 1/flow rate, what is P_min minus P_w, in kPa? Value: 77.0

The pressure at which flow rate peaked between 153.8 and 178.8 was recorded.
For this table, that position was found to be 177.5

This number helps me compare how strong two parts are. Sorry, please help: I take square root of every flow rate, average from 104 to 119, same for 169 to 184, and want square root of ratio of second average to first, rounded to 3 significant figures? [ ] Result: 1.07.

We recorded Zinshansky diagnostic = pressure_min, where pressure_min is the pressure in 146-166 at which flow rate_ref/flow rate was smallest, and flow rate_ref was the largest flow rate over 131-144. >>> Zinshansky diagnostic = 150.0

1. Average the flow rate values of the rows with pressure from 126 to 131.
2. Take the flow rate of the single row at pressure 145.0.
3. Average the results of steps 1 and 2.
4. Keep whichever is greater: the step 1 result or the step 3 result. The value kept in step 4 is 123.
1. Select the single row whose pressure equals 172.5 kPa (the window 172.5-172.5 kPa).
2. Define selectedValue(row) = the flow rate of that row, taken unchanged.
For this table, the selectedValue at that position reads 121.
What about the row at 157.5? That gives 118.7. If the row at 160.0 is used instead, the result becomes 117.3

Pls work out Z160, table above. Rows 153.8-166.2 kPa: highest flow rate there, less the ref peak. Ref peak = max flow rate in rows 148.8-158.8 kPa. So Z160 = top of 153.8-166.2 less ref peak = -2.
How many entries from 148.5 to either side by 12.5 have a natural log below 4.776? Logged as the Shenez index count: 5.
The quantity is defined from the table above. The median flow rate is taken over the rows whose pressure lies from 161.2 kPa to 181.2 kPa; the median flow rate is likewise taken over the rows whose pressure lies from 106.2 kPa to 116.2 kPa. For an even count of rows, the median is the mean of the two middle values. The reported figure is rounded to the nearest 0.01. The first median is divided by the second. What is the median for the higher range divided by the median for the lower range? 1.35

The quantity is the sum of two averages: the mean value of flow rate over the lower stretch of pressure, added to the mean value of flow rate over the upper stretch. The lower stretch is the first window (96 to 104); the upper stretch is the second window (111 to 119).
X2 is 215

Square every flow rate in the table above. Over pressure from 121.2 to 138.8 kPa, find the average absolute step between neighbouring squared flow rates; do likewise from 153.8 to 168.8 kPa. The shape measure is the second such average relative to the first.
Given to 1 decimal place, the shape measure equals 0.9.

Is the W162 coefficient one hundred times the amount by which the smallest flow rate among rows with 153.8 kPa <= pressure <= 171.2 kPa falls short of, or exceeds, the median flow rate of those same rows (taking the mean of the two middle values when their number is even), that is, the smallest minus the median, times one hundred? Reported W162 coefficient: -280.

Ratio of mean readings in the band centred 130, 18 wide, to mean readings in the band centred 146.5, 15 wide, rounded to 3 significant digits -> 1.03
